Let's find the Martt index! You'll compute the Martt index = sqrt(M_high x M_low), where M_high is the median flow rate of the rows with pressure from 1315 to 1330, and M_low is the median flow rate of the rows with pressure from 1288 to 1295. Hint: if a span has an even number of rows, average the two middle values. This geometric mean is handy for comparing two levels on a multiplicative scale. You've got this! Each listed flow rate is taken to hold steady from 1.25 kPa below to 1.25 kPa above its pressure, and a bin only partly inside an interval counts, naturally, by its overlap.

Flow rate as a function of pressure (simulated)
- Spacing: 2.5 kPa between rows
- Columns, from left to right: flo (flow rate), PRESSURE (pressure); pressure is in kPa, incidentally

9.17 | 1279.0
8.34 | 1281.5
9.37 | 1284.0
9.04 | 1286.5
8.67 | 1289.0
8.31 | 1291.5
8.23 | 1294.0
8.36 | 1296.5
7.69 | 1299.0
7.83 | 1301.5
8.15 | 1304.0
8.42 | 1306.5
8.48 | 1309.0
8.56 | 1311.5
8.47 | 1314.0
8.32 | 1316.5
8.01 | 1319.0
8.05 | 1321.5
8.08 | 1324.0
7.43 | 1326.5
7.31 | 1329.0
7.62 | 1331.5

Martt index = 8.17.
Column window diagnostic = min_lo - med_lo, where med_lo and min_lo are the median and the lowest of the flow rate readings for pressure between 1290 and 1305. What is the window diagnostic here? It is -0.50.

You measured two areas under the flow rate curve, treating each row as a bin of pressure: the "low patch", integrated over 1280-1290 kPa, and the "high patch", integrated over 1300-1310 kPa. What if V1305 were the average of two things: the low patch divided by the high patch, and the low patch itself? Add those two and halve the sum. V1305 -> 45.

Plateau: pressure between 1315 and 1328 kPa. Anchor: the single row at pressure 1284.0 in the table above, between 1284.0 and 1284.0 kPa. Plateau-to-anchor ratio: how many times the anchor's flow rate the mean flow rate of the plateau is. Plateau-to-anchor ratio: 0.85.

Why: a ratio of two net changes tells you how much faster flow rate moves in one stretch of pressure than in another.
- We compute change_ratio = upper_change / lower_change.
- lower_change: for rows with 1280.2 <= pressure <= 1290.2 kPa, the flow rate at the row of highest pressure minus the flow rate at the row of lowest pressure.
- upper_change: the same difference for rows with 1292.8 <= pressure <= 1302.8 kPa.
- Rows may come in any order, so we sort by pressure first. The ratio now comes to -1.2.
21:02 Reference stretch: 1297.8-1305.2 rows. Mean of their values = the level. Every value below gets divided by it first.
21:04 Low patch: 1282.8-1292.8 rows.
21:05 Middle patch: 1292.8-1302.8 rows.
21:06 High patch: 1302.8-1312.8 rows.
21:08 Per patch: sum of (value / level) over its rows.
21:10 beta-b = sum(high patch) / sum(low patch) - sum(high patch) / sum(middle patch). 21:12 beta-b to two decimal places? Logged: -0.10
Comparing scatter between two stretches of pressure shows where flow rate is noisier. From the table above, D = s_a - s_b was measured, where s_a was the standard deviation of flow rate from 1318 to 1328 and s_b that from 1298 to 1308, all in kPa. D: -0.02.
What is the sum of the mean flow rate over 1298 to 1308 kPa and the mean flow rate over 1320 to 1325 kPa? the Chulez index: 16.1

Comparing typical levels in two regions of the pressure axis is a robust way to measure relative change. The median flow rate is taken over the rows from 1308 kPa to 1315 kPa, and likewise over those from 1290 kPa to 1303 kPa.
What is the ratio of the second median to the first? 0.971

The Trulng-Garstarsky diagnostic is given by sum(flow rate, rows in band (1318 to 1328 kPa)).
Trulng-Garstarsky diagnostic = 31.6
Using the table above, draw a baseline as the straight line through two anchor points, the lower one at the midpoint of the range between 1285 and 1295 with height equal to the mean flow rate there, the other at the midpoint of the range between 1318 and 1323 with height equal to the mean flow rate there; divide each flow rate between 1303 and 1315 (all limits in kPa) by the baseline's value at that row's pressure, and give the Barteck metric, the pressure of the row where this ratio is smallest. 1304.0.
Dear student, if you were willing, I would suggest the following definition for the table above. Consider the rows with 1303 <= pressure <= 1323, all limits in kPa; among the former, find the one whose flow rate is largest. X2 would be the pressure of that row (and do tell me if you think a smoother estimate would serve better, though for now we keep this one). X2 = 1311.5 kPa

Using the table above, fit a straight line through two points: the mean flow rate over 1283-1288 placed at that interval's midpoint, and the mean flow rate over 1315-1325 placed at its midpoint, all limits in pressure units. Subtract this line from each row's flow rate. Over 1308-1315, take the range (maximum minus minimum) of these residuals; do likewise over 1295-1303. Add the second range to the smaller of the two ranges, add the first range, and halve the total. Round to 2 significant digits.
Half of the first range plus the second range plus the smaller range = 0.45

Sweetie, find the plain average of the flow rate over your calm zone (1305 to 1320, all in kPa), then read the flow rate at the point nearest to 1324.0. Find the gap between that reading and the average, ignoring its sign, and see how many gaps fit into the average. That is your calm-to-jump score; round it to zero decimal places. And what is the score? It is 28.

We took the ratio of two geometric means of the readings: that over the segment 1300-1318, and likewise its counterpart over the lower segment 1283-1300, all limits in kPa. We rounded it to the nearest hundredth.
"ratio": 0.98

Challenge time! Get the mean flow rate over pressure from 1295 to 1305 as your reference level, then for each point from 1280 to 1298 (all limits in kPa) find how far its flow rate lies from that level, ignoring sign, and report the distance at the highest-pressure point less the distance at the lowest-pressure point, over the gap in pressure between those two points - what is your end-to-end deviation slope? 0.00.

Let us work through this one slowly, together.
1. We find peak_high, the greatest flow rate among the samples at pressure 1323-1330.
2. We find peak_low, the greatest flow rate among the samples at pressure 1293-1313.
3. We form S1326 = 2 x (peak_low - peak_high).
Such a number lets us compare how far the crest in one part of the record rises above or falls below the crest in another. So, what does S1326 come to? 1.0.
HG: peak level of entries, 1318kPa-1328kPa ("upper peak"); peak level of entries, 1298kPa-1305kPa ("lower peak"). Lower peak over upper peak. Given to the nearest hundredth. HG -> 1.01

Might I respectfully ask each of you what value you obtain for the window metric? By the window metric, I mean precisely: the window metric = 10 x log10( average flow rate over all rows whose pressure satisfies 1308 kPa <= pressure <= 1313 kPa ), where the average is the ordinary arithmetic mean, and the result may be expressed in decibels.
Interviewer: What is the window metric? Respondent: 9.30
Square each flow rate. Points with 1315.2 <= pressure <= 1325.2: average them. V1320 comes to 65.9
